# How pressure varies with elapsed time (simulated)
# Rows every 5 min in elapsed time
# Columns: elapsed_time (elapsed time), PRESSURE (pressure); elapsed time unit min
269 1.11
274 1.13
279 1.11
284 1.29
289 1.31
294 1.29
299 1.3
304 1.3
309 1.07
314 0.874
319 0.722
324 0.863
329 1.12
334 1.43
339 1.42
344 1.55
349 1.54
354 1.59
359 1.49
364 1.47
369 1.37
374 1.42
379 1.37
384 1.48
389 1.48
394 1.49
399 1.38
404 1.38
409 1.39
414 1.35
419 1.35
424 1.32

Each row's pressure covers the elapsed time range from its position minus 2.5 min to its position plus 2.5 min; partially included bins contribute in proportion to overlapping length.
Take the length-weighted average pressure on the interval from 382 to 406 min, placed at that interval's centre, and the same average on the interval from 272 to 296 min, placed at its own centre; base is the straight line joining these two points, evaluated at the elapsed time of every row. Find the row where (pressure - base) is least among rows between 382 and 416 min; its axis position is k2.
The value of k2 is 414 min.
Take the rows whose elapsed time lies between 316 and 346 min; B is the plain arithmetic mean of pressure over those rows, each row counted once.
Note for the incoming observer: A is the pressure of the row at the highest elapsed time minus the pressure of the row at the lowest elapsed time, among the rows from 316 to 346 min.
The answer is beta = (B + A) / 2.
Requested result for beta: 1.01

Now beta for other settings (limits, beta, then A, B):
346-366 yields 0.73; -0.07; 1.52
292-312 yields 0.51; -0.22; 1.24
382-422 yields 0.64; -0.13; 1.41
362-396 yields 0.73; 0.02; 1.44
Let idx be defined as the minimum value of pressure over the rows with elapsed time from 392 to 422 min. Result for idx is 1.35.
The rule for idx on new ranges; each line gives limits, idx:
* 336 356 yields 1.42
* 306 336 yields 0.722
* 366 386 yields 1.37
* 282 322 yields 0.722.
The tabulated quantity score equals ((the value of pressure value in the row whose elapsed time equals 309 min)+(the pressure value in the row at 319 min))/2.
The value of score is 0.90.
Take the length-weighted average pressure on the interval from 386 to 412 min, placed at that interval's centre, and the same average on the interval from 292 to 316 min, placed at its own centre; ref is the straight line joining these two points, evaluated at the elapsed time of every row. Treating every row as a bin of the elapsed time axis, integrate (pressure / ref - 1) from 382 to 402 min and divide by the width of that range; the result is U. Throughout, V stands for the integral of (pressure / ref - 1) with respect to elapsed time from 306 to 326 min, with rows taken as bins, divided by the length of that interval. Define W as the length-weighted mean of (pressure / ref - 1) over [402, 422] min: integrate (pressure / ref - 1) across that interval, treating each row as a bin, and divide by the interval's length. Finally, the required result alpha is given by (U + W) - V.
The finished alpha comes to 0.23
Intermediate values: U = 0.04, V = -0.26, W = -0.063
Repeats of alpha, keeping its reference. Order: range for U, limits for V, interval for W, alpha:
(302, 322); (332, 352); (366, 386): -0.31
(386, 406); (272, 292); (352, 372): 0.04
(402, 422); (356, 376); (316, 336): -0.32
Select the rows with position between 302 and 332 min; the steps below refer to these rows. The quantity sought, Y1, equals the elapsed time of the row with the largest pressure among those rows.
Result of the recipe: 304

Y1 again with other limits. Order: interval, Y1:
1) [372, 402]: 394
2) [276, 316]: 289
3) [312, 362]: 354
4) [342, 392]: 354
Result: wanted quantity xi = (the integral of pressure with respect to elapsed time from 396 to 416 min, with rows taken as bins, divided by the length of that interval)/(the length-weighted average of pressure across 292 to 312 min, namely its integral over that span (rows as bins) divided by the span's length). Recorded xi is 1.12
